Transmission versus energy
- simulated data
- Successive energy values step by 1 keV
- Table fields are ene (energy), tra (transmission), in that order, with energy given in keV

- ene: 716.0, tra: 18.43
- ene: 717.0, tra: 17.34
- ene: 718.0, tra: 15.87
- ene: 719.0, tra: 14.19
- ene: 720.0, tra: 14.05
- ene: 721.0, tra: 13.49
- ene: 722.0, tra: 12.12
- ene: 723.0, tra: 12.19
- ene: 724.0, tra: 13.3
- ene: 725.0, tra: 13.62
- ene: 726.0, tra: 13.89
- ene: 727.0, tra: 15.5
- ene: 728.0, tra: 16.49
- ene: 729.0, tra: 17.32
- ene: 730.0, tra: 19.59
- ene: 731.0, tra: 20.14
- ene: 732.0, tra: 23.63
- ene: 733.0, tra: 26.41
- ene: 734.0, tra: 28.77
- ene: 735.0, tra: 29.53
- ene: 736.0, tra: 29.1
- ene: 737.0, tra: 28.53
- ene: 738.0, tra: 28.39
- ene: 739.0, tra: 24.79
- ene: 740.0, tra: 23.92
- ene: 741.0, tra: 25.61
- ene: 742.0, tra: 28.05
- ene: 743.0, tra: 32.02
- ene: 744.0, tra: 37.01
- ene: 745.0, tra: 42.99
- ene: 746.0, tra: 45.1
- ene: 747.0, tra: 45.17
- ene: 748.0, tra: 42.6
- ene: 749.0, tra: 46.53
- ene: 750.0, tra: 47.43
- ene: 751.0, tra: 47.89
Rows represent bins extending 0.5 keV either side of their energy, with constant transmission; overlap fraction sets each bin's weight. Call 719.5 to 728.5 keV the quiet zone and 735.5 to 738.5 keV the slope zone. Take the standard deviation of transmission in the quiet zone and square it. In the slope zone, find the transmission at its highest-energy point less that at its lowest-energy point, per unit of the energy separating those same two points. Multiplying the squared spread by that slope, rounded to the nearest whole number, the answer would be -1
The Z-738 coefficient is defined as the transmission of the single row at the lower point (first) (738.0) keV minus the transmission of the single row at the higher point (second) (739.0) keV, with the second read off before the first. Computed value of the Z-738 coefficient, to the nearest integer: 4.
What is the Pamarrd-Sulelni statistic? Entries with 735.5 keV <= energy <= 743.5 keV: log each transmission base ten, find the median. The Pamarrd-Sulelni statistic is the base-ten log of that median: 0.16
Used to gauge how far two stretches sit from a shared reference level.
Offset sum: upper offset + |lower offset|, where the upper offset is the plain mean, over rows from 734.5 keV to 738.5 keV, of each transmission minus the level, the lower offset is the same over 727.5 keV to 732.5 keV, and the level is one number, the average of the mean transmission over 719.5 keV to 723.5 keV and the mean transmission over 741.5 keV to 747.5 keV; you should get 9.5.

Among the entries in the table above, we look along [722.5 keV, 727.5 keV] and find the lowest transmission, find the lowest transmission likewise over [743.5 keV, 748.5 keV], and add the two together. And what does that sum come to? 49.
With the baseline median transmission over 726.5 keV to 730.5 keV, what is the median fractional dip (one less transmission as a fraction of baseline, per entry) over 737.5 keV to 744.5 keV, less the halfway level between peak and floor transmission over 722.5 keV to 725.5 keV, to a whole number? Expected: -14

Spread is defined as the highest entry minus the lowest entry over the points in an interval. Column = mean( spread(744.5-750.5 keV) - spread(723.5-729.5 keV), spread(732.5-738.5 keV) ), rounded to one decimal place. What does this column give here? 2.0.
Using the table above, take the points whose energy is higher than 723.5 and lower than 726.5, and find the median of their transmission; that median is 14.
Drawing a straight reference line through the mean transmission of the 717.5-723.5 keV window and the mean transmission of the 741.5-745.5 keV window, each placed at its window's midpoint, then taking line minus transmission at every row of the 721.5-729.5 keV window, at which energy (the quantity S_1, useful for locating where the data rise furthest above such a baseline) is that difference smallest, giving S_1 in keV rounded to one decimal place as 722.0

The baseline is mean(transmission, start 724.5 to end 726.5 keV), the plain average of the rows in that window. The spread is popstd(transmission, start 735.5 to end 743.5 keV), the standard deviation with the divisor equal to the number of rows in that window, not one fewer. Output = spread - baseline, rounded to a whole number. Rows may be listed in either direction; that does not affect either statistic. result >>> -11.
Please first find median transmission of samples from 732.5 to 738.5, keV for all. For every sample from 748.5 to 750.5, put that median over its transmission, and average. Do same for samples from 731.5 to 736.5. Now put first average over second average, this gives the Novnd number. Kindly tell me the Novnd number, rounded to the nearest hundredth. 0.58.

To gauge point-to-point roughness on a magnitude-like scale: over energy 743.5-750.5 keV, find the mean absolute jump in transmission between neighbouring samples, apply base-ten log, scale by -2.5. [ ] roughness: -1.03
